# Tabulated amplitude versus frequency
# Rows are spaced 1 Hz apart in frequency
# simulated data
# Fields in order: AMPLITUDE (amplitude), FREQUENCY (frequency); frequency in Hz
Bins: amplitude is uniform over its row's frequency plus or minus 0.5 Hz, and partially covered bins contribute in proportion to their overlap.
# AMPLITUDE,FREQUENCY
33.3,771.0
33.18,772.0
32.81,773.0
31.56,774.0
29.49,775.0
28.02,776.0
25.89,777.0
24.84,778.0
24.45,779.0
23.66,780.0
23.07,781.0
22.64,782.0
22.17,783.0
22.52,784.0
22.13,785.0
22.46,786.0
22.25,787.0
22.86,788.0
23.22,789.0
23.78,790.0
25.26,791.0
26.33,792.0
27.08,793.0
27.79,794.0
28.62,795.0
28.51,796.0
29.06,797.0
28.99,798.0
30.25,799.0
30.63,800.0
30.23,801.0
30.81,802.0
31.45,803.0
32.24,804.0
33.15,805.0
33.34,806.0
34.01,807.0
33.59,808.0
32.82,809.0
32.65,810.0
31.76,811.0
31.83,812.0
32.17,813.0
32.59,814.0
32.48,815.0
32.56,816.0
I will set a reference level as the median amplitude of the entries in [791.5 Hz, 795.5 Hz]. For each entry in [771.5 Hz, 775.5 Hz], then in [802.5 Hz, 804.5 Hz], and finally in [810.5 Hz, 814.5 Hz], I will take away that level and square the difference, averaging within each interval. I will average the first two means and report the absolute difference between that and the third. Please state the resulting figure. 1.6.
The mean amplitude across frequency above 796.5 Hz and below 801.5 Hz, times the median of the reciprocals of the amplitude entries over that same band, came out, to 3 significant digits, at 0.987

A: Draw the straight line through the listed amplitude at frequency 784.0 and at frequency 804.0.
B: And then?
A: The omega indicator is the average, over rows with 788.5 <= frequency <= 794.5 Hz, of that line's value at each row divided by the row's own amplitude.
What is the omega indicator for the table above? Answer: 1.03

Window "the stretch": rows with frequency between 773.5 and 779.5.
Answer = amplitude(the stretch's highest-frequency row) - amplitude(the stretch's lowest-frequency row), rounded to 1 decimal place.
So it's -7.1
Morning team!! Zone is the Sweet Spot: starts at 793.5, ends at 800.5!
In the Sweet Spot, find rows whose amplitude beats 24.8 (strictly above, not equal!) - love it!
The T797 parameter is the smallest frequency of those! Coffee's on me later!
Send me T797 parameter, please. 794.0 Hz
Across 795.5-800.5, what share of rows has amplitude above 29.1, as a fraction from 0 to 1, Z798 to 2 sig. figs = 0.40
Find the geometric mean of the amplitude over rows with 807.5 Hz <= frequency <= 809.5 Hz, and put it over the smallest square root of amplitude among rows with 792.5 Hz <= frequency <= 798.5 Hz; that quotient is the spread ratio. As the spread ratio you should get 6.4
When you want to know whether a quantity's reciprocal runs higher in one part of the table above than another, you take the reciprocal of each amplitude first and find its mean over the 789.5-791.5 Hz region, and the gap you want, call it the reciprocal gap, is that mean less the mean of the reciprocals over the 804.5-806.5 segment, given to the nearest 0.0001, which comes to 0.0107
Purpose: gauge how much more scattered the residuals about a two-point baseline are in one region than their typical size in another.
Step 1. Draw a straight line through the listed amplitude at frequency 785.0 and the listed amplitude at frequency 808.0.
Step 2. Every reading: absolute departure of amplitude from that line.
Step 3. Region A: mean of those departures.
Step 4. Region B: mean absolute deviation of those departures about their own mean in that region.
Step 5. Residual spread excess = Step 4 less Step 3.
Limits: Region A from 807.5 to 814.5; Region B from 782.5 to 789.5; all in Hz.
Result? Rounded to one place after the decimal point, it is -2.3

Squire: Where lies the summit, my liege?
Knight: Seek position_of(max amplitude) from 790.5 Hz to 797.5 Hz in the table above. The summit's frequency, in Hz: 797.0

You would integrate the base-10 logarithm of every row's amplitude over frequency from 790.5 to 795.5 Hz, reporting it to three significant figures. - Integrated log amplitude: 7.16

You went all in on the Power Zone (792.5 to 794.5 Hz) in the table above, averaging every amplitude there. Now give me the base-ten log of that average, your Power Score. 1.44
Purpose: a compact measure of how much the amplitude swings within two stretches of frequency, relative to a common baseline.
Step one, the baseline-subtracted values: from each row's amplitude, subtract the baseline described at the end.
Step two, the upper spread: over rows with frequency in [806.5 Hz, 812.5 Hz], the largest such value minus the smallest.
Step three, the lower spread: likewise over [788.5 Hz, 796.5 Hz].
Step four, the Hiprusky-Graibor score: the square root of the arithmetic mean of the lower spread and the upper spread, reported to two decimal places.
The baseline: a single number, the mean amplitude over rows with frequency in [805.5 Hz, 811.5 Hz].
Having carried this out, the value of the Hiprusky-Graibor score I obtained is 1.96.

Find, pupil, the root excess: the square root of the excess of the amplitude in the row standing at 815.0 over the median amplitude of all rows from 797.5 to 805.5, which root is 1.33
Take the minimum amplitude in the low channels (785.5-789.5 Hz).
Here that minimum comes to 22.25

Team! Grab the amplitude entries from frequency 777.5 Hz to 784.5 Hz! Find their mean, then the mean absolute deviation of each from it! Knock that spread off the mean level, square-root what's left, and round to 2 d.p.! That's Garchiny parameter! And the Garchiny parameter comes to 4.74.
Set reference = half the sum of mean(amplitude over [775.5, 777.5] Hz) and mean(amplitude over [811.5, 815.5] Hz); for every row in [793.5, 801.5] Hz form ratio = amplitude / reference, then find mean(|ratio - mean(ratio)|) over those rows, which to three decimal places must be 0.028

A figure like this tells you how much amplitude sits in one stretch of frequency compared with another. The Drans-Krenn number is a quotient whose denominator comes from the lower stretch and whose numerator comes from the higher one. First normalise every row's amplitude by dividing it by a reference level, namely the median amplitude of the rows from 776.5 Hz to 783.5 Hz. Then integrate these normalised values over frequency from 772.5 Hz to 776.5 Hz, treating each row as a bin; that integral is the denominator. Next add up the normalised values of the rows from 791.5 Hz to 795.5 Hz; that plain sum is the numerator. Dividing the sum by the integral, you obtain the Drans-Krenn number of 0.90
